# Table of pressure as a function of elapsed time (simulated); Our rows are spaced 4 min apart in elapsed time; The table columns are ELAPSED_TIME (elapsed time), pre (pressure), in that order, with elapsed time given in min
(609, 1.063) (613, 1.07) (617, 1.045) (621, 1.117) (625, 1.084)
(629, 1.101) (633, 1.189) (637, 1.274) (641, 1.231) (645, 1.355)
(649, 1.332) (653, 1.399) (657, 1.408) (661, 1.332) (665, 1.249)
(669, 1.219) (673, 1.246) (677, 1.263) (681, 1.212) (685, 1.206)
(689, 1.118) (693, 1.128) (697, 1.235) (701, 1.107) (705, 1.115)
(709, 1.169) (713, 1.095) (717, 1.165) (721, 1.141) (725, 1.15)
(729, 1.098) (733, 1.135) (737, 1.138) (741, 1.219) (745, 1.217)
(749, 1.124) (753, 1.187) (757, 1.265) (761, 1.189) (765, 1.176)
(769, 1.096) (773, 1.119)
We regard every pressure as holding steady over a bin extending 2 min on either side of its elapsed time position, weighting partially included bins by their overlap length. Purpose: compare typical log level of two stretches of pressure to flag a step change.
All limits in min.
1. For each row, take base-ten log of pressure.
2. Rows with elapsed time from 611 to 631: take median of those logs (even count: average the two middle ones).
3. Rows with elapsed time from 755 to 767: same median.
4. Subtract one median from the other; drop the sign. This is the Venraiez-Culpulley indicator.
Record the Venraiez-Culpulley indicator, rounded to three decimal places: 0.040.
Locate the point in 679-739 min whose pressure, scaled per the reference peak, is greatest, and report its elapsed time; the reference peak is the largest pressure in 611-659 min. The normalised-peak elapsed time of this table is 697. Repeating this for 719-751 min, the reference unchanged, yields 741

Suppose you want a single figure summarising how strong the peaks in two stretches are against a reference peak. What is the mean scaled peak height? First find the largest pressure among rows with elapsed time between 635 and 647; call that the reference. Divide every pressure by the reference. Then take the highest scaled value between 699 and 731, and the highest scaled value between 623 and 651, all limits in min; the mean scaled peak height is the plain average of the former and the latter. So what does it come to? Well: 0.93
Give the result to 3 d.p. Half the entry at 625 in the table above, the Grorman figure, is 0.542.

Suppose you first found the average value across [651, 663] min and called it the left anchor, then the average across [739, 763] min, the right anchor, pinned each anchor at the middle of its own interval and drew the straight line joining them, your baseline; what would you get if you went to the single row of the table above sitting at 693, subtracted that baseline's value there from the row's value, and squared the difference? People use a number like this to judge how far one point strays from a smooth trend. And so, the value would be 0.033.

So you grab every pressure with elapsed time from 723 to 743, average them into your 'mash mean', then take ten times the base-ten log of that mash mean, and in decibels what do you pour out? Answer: 0.60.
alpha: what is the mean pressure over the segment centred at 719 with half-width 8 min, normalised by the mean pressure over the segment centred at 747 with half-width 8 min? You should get 0.96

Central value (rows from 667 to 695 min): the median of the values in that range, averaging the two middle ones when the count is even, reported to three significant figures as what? 1.21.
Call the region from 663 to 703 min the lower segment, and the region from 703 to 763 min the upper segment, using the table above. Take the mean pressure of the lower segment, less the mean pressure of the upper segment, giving 0.038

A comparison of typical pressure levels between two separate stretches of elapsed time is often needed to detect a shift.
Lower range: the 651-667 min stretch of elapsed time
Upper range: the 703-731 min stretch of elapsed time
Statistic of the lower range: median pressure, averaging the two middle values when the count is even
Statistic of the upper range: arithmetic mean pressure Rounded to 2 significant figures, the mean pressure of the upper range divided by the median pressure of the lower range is 0.83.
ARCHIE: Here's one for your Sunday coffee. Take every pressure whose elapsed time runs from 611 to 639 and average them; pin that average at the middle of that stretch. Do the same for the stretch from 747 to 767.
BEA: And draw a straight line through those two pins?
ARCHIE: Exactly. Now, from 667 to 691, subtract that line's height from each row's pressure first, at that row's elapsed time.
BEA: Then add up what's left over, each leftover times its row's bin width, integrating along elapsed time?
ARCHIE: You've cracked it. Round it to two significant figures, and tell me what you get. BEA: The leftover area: 1.4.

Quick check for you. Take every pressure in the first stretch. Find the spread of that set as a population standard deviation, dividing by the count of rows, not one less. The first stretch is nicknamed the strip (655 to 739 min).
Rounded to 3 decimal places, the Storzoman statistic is 0.080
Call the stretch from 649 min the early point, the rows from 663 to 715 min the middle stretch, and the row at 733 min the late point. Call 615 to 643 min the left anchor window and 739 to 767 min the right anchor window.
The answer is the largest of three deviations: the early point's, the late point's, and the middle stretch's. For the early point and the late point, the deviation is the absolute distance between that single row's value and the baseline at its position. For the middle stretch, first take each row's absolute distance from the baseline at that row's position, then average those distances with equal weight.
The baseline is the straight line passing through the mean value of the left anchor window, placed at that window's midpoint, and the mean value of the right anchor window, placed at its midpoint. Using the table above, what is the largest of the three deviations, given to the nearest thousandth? 0.176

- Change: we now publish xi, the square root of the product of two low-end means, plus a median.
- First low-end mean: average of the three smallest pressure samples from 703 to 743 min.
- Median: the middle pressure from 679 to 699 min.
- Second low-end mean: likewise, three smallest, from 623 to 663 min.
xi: 2.32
